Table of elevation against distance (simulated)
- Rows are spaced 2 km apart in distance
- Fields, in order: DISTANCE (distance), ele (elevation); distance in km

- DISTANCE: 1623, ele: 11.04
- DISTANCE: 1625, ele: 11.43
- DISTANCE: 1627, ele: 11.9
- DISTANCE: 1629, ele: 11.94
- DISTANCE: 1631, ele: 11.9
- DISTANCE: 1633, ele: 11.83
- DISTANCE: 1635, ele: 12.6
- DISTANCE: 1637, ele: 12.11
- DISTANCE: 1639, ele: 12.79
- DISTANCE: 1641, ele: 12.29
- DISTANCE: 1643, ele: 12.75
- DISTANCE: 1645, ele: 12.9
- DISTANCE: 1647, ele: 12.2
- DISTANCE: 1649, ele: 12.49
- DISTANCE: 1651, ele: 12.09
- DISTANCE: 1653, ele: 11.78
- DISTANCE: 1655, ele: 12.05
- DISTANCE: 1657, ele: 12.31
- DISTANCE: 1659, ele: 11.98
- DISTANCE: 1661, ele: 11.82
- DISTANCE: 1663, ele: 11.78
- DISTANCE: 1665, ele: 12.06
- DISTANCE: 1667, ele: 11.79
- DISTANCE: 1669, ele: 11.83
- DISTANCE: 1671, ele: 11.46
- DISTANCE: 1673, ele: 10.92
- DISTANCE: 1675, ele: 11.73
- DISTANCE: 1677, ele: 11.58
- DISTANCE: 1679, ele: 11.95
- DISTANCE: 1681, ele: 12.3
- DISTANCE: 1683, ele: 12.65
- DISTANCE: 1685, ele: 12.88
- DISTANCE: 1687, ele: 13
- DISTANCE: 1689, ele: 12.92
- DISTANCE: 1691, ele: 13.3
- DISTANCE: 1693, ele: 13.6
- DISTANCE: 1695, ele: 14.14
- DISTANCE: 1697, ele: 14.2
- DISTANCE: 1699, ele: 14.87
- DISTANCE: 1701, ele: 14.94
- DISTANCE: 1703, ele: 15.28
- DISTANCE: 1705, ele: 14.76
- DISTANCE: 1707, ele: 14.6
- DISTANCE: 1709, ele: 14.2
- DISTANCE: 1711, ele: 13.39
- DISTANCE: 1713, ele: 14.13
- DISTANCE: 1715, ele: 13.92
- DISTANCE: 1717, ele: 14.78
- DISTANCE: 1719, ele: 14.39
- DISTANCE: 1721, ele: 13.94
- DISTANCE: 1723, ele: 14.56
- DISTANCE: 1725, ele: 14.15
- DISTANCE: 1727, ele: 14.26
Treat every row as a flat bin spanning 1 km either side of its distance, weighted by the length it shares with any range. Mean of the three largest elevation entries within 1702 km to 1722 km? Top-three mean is 14.9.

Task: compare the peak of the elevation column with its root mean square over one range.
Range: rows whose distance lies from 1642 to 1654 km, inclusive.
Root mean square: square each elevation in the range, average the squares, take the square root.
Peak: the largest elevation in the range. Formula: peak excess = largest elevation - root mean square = 0.53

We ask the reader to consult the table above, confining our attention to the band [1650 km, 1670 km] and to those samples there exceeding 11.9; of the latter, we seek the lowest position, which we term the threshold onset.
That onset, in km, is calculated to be 1651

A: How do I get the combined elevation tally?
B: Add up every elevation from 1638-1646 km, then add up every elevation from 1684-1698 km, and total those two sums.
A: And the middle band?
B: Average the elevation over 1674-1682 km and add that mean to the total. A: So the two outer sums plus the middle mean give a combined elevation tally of 157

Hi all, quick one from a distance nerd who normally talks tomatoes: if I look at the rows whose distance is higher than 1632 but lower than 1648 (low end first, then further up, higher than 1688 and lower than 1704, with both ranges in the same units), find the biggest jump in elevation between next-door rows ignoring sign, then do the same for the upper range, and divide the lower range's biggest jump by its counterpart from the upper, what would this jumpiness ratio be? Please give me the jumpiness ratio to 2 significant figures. 1.1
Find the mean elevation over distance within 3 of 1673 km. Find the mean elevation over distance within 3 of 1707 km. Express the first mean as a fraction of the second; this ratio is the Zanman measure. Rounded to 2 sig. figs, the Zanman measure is 0.78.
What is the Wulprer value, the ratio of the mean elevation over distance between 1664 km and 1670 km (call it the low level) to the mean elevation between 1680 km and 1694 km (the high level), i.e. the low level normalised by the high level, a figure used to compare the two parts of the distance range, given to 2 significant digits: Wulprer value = 0.92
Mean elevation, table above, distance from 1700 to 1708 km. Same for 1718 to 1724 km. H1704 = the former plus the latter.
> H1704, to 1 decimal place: 29.2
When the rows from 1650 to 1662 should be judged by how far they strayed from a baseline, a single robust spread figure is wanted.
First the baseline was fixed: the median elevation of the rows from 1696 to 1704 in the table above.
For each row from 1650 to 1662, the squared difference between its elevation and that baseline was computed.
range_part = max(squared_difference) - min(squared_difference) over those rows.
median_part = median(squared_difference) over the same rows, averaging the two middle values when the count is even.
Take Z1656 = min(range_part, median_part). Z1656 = 3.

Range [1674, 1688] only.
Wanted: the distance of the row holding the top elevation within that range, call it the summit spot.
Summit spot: 1687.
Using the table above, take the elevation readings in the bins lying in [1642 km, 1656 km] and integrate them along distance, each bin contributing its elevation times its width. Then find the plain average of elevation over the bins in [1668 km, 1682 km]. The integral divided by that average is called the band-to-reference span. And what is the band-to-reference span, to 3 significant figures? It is 14.8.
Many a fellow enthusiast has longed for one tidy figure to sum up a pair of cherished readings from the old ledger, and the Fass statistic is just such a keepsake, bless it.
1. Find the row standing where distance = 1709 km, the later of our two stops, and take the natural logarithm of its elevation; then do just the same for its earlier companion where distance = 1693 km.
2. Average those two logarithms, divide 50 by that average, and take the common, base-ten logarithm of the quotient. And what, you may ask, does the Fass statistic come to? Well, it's 1.28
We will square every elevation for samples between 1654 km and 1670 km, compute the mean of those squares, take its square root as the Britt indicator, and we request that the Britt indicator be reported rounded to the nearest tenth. 12.0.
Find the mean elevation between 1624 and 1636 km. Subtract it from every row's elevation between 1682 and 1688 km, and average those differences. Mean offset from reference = 0.91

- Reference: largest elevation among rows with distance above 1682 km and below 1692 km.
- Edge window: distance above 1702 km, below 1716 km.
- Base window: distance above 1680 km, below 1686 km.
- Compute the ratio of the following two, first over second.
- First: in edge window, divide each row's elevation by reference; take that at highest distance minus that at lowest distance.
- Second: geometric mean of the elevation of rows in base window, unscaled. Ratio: -0.008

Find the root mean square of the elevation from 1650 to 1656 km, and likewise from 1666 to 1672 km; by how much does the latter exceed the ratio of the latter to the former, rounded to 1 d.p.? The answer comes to 10.7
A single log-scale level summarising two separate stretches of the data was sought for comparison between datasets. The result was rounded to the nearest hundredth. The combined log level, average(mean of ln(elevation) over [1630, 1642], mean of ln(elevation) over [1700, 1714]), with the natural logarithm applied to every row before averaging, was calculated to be 2.59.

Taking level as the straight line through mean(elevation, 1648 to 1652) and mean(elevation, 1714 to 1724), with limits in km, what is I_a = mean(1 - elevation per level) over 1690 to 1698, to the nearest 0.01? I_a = -0.02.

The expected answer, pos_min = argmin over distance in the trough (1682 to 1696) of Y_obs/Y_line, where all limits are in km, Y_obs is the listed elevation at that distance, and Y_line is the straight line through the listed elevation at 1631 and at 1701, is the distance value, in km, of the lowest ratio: 1683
